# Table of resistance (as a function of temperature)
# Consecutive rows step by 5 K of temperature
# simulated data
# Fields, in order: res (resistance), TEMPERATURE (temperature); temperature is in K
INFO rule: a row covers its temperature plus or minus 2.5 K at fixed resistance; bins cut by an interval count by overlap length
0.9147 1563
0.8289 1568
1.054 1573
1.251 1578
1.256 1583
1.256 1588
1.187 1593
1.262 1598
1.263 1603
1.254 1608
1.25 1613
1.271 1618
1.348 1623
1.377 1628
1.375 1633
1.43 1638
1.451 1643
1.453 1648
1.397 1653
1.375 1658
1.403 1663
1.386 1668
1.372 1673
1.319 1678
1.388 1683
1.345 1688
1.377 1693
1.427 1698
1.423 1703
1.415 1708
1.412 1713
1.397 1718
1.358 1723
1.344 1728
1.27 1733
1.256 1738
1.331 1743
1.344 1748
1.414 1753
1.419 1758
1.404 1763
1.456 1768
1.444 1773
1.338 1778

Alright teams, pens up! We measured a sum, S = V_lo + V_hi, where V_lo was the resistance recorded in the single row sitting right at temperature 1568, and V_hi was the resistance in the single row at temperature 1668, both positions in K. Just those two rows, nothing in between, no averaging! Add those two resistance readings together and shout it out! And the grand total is 2.21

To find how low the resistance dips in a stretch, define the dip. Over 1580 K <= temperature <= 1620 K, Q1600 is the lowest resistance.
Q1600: 1.187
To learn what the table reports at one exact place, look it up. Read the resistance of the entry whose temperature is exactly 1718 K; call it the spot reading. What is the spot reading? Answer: 1.397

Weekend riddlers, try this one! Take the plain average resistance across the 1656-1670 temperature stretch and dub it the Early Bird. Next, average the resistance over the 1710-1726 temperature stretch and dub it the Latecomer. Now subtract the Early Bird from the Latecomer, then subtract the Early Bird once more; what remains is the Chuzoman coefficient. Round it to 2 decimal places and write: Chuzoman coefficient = -1.39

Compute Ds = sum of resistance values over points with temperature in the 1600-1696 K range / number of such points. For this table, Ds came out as 1.360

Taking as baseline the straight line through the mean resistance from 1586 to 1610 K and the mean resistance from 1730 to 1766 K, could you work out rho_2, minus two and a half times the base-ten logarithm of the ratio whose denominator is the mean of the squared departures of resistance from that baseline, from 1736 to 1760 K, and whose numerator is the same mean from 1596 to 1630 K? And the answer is 0.0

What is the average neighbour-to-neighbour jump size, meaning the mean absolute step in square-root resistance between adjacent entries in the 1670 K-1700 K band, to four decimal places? 0.0211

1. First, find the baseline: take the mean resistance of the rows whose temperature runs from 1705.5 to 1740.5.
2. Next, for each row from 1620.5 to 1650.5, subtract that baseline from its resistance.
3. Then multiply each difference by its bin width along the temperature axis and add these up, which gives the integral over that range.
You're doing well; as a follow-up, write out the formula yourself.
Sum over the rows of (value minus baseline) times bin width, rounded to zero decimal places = 2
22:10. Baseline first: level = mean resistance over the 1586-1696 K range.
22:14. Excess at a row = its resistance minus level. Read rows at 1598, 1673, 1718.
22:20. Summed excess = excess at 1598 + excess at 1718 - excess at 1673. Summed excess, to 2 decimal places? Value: -0.06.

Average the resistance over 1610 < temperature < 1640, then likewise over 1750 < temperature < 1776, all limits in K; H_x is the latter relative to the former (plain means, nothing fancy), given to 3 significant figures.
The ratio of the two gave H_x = 1.06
